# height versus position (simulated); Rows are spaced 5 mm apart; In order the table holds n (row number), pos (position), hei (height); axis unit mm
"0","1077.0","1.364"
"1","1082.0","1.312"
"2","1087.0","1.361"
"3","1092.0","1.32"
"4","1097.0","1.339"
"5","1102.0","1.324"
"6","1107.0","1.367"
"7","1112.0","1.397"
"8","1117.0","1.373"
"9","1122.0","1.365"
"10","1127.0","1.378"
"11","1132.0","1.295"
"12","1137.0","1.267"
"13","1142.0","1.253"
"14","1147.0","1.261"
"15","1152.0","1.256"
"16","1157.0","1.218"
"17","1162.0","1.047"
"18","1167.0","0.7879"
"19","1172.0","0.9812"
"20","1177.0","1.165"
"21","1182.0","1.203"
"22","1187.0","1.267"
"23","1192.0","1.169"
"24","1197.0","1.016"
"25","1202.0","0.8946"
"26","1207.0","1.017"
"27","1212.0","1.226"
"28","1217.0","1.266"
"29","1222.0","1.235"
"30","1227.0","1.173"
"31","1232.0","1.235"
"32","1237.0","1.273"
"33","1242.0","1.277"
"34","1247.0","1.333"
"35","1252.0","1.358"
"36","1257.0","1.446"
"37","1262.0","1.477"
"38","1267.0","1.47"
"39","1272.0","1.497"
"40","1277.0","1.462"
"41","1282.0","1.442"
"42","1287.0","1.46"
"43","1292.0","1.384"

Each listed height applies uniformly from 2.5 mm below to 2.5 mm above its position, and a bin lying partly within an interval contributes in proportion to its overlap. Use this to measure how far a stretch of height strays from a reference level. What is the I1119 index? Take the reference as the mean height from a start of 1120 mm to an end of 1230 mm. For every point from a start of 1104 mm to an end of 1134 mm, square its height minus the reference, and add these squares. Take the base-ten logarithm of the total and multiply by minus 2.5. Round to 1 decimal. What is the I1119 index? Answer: 1.6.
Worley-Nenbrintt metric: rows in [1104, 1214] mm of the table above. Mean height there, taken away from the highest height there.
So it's 0.21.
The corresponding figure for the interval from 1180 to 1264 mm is 0.25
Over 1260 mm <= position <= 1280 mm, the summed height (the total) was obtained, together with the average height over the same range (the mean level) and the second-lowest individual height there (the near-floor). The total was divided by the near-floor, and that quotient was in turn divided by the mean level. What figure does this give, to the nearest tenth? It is 2.7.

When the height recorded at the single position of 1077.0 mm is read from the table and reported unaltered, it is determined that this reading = 1.364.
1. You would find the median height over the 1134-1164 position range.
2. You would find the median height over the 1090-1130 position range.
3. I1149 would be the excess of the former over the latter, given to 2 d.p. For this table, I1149 -0.11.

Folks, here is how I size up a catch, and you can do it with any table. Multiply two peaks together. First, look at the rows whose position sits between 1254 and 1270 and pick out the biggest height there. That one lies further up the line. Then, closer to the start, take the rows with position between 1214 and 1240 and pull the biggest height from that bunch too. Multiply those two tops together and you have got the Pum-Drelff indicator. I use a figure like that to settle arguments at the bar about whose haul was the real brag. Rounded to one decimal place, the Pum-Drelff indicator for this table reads 1.9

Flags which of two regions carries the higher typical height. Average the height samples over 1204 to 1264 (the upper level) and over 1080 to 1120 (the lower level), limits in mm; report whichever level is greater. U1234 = 1.35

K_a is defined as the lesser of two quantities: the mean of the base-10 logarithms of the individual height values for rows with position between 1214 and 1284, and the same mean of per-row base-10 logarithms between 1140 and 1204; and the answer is 0.044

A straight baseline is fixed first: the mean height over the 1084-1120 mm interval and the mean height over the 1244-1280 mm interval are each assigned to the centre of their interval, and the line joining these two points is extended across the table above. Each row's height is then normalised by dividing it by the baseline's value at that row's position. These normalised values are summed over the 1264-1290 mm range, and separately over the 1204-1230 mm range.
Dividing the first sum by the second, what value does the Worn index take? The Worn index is 1.21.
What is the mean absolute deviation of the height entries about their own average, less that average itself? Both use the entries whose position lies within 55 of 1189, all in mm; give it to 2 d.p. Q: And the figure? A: -1.05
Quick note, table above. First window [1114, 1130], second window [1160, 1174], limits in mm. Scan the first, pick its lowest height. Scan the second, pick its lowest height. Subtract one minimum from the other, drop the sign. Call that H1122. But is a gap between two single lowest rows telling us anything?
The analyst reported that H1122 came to 0.58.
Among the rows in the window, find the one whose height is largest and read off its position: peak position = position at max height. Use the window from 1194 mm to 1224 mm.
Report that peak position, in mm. 1217.0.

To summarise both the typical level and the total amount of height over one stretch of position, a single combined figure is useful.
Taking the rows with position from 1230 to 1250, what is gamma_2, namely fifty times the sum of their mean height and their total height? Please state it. 320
